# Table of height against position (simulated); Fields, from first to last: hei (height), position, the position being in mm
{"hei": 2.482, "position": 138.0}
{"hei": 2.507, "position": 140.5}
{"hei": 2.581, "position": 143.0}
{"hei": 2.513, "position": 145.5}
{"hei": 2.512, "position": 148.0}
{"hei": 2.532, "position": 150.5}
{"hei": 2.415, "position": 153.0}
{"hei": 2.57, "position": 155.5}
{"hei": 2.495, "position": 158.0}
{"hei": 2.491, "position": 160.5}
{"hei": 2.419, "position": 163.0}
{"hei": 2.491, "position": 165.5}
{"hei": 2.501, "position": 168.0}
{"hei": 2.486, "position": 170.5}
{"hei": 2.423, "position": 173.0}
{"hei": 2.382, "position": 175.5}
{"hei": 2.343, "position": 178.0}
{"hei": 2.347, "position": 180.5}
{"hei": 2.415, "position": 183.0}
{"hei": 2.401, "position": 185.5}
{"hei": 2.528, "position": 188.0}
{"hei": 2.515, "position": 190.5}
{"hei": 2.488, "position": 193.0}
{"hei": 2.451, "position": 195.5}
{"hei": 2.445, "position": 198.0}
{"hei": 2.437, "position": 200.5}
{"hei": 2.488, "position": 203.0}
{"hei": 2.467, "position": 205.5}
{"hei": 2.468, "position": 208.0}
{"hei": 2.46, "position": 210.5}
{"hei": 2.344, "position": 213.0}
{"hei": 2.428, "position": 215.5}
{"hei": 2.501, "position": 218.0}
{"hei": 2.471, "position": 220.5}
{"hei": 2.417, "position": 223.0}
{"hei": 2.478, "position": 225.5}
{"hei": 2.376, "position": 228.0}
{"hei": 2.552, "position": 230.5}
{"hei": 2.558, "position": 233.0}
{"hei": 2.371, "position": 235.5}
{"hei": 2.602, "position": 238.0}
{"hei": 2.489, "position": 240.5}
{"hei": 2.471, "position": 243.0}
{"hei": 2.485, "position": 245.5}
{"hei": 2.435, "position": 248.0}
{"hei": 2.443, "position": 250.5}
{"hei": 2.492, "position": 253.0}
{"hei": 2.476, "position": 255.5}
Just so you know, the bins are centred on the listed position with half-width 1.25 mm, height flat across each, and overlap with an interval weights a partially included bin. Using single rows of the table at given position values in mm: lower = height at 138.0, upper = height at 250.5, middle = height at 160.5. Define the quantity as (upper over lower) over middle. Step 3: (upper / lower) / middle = 0.395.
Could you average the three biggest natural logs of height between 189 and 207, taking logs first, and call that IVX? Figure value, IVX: 0.915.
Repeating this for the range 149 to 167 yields 0.929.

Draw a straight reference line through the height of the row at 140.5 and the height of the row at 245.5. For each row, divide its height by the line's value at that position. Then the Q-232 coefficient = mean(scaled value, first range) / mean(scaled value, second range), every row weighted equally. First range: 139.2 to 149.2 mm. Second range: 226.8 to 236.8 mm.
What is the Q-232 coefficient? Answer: 1.02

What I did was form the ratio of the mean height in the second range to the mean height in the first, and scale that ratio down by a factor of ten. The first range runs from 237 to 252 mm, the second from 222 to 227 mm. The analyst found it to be 0.098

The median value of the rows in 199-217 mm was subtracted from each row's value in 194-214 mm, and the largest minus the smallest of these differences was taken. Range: 0.144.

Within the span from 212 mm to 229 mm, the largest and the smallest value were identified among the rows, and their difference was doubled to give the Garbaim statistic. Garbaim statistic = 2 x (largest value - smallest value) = 0.31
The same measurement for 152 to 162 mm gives 0.31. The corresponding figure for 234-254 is 0.46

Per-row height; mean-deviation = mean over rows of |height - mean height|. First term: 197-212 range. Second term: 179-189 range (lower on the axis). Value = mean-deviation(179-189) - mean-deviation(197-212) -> 0.04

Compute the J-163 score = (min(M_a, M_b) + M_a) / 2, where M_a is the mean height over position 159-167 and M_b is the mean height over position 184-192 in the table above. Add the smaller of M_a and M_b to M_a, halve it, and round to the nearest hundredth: 2.47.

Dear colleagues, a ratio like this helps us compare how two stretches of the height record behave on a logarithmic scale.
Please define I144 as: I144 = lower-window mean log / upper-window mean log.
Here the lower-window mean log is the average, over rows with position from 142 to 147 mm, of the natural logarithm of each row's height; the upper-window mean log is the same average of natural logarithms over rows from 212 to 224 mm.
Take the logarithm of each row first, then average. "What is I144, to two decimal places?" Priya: 1.05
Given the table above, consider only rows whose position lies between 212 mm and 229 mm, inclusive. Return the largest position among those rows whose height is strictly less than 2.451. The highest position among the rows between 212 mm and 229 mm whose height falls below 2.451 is 228.0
